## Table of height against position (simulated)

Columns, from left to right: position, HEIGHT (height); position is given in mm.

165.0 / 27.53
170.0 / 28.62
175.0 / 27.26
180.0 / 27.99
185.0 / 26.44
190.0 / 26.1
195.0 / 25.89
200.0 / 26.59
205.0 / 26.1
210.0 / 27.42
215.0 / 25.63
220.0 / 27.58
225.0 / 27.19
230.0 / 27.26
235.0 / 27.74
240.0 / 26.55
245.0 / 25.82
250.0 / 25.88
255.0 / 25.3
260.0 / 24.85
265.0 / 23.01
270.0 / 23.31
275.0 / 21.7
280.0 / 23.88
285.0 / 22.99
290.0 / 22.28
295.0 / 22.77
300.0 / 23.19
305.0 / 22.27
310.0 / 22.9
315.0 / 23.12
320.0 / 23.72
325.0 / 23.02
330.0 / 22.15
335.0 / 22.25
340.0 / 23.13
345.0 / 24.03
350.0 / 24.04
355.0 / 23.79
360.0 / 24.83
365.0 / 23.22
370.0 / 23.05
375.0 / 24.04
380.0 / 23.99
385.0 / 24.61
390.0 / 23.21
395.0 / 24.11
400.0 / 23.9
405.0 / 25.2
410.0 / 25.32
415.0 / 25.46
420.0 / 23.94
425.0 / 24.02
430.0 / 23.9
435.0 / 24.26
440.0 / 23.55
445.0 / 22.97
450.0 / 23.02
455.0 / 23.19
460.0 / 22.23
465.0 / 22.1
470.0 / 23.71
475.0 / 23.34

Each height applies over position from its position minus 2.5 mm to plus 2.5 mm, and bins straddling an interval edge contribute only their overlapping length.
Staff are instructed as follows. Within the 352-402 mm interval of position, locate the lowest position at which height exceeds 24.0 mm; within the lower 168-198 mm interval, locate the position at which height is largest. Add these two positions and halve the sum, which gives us 265.0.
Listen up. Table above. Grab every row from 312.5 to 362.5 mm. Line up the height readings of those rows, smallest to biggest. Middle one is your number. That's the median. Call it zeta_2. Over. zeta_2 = 23.4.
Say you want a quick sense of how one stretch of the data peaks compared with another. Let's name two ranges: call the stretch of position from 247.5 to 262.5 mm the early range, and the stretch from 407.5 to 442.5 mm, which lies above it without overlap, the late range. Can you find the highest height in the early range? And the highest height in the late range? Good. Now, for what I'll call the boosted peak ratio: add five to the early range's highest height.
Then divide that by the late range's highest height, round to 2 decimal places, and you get 1.21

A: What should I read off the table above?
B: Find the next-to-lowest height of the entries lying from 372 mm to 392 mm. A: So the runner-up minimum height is 23.99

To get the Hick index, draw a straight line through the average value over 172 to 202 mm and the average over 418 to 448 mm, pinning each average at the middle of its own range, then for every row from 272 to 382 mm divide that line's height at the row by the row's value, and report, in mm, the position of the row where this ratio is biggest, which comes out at 275.0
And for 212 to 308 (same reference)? 275.0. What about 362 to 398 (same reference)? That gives 370.0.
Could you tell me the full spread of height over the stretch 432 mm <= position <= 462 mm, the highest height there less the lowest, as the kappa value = 2.0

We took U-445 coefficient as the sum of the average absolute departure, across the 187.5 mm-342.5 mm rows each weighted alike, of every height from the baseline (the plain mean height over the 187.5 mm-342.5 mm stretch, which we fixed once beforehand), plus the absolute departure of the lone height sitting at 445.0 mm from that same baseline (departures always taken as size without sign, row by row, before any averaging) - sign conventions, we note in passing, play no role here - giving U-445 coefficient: 3.4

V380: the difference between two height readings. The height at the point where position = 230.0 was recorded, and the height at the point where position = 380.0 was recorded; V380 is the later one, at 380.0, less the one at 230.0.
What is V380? -3.27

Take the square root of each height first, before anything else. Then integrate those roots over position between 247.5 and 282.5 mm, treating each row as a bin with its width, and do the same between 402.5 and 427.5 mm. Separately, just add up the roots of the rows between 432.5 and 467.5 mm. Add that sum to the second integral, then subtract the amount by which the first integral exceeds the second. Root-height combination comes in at 111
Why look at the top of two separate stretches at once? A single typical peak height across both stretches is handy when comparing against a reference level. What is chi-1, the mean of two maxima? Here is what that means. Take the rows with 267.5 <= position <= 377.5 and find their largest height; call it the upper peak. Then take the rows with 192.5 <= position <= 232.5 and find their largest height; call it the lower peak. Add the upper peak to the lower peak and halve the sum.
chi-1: 26.2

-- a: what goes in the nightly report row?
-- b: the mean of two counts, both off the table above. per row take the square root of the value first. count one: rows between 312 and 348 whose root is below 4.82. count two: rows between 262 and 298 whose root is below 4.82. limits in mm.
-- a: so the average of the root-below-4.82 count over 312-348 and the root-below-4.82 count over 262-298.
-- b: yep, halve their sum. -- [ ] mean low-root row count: 5.0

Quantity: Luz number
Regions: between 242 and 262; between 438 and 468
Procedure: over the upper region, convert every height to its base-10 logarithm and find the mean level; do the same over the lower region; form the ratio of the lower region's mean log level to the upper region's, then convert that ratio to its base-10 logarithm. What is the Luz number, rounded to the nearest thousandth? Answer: 0.015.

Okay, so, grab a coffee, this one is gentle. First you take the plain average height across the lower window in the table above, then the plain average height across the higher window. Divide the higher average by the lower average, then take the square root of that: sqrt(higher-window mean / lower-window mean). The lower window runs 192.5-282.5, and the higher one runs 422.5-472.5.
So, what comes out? 0.95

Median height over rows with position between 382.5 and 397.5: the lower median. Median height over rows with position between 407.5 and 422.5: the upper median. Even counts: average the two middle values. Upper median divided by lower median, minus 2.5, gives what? -1.45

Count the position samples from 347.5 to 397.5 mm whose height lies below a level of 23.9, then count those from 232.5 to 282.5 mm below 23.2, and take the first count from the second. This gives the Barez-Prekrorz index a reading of -2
